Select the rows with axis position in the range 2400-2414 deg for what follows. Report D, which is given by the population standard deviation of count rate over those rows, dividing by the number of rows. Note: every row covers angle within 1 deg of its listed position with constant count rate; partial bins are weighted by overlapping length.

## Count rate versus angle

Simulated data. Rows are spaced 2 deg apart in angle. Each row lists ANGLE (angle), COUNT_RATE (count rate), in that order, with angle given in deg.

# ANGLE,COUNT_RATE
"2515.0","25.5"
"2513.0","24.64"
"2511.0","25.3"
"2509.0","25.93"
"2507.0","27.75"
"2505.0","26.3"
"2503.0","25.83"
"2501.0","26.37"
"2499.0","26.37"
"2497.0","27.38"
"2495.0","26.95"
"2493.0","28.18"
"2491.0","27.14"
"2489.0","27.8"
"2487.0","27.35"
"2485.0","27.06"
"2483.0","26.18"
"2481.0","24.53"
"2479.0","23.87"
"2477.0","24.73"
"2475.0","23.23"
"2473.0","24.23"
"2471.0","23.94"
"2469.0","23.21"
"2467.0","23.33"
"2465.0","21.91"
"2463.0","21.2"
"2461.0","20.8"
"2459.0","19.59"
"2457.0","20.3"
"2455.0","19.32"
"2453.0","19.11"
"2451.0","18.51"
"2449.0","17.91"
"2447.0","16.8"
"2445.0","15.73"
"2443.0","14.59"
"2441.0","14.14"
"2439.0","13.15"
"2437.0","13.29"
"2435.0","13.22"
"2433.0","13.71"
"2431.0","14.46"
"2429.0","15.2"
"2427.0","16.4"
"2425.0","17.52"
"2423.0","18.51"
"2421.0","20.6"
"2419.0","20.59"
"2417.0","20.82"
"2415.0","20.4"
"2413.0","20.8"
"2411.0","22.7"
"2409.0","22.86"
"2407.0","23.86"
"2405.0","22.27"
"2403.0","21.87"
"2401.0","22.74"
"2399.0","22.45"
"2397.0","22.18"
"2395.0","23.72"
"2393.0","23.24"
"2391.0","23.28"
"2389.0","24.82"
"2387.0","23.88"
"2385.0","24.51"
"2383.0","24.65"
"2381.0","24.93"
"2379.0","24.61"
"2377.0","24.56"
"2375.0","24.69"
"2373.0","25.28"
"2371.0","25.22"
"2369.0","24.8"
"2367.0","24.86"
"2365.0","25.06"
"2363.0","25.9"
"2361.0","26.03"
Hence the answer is 0.9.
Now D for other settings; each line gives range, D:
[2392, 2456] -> 3.5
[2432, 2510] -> 4.8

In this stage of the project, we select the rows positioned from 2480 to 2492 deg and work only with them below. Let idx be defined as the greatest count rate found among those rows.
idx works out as 27.8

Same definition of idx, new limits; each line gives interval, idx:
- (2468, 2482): 24.73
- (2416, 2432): 20.82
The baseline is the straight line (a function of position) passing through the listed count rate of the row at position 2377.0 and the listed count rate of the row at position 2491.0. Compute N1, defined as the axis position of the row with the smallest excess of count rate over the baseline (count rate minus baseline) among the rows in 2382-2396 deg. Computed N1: 2393.0 deg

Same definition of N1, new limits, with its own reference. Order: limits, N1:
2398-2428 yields 2427.0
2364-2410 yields 2403.0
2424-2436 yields 2435.0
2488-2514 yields 2513.0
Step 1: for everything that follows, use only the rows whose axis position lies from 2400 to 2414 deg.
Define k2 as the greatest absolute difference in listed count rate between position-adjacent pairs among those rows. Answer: 1.9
